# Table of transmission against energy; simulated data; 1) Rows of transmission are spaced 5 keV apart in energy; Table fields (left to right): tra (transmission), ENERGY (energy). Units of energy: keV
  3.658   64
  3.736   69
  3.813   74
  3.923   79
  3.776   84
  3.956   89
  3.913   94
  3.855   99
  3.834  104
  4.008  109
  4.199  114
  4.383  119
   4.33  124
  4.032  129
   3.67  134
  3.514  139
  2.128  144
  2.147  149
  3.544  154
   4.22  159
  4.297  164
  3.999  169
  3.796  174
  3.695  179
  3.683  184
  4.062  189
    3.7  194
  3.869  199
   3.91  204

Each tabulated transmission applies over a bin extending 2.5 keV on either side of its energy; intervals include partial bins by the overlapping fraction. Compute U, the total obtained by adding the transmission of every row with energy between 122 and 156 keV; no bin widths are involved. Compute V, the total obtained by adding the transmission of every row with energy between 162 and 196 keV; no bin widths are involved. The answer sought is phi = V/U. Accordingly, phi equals 1.17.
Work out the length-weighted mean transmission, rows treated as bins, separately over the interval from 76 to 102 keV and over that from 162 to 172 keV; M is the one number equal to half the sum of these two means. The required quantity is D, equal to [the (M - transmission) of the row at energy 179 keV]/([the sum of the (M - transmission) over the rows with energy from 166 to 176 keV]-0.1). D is 2.8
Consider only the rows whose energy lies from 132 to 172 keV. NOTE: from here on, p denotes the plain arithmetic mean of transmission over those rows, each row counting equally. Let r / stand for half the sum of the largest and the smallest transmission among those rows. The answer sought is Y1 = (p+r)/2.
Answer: 3.33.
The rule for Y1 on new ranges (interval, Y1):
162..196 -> 3.94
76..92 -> 3.88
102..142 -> 3.97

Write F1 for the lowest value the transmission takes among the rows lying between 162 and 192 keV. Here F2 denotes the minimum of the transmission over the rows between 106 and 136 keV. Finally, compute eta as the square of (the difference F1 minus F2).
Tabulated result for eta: 0.0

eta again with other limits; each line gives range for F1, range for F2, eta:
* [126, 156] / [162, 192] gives 2.4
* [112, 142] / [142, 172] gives 1.9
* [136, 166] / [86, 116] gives 2.9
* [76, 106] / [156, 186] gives 0.0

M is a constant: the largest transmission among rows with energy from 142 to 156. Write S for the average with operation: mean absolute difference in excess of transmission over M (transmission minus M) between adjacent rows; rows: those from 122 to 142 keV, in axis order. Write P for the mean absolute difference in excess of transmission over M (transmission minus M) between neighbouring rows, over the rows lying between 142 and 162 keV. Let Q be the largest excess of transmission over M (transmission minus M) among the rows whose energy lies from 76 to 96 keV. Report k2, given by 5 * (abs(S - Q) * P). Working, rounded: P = 0.70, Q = 0.41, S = 0.27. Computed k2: 0.49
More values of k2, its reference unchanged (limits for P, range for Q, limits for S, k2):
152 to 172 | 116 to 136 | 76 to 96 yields 1.25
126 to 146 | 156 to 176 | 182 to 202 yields 1.43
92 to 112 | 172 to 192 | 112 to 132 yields 0.14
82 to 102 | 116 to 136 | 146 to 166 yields 0.06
